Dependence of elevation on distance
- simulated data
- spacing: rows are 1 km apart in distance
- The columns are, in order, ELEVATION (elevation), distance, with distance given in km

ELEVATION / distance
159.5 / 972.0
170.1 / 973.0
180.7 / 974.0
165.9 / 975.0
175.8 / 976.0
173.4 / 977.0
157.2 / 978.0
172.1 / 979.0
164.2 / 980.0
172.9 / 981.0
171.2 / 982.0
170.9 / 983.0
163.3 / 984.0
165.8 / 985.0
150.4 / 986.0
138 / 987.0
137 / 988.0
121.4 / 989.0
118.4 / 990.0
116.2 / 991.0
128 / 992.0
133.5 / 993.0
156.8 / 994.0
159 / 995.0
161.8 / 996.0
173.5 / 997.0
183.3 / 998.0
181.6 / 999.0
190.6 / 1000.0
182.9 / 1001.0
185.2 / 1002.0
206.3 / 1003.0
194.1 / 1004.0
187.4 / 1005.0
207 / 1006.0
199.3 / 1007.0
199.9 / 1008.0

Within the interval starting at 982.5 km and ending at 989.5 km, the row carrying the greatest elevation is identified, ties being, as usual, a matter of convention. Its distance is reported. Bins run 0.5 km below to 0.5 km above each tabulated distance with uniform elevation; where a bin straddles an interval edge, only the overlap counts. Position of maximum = 983.0 km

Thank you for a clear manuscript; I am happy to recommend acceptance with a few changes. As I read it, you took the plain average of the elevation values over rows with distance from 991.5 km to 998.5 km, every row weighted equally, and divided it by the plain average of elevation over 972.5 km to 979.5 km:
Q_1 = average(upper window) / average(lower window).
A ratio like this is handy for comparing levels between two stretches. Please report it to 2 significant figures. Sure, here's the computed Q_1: 0.92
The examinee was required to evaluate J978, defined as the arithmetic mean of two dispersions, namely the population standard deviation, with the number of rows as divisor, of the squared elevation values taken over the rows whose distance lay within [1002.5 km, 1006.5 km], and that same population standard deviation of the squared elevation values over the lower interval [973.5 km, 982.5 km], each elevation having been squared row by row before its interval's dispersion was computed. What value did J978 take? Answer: 2748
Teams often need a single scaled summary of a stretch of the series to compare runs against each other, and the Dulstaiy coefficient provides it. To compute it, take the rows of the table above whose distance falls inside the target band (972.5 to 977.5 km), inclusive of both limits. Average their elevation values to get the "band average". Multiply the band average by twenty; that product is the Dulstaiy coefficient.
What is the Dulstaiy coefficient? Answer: 3464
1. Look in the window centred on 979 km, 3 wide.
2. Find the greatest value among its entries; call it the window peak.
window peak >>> 172.1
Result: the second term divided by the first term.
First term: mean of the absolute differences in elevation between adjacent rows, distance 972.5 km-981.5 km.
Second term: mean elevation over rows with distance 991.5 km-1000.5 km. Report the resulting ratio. 15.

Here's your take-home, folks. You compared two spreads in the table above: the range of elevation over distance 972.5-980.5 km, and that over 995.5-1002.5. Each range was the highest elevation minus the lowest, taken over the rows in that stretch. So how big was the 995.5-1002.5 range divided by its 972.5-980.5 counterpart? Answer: 1.2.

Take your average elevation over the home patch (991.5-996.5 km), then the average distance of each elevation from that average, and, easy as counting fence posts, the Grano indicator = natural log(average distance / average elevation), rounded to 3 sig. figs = -2.38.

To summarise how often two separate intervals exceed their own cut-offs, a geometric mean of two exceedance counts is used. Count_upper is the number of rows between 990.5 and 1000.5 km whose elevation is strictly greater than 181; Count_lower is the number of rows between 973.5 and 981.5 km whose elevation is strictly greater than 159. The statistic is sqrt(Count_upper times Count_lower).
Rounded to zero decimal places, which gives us 5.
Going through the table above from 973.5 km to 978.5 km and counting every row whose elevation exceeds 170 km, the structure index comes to 3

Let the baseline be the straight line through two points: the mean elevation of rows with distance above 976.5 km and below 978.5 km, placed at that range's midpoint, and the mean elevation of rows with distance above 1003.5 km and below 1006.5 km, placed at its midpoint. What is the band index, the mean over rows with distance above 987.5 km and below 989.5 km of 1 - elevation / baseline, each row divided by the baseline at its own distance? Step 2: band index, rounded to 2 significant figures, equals 0.27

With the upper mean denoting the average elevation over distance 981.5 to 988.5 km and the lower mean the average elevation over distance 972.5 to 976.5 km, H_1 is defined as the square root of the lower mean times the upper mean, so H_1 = 165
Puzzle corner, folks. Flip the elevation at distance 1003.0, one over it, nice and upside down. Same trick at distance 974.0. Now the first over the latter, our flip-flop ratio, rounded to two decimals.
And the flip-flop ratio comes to 0.88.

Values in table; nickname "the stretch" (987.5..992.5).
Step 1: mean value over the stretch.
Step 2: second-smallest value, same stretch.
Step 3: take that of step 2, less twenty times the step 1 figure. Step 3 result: -2366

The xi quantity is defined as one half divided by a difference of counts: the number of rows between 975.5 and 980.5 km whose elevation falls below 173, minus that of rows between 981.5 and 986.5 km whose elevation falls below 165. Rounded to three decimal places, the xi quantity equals 0.500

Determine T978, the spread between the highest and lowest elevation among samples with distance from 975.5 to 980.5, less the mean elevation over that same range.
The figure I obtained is -150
